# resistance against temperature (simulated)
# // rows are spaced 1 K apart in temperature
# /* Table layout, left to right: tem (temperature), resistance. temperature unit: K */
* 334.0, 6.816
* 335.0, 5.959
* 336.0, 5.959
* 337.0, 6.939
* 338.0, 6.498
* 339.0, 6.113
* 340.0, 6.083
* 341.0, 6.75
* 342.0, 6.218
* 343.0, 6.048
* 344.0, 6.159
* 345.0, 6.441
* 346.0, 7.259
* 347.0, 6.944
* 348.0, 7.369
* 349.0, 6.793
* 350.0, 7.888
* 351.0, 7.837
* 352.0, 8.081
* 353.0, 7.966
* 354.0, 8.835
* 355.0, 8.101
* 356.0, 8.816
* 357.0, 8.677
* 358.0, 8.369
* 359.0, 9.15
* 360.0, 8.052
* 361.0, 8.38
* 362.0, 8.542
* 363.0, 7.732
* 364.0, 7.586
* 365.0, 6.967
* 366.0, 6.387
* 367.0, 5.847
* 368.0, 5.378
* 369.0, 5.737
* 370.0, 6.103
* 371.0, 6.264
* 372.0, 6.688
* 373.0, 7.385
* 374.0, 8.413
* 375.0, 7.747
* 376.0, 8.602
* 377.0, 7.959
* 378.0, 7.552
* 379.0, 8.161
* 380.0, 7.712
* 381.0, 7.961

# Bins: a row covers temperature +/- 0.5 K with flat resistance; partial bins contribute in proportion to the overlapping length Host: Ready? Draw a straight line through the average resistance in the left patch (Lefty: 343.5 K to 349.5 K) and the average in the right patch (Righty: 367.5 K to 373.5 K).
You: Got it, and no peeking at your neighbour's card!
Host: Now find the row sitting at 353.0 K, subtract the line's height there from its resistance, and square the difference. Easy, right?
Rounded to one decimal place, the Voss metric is 1.7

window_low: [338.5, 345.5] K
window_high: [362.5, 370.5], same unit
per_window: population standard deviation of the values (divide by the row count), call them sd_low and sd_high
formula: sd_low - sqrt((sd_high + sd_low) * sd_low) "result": -0.26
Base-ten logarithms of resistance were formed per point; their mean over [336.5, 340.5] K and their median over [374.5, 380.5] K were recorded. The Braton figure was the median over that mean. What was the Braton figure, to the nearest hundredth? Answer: 1.11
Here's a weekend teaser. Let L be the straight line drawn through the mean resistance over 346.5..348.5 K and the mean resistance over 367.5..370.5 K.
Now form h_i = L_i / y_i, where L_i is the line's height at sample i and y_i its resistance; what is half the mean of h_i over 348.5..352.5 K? 0.457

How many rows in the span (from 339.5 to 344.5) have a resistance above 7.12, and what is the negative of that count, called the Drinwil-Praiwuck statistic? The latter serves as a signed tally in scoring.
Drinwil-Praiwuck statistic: 0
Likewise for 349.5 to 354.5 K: -5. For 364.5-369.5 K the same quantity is 0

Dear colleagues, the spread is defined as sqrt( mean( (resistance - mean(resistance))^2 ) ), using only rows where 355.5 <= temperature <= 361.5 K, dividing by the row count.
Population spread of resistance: 0.35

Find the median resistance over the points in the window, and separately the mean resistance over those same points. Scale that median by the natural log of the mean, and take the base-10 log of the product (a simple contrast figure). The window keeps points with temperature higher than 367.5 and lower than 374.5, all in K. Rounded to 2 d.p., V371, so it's 1.07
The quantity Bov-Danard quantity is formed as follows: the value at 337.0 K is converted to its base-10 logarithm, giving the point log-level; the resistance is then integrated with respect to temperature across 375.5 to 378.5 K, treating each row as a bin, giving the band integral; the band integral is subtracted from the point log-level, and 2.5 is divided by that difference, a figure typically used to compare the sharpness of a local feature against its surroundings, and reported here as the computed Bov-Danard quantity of -0.1074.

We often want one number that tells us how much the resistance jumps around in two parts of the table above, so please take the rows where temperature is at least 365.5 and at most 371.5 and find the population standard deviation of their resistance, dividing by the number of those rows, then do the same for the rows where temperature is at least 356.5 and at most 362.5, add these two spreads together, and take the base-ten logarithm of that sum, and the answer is -0.17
